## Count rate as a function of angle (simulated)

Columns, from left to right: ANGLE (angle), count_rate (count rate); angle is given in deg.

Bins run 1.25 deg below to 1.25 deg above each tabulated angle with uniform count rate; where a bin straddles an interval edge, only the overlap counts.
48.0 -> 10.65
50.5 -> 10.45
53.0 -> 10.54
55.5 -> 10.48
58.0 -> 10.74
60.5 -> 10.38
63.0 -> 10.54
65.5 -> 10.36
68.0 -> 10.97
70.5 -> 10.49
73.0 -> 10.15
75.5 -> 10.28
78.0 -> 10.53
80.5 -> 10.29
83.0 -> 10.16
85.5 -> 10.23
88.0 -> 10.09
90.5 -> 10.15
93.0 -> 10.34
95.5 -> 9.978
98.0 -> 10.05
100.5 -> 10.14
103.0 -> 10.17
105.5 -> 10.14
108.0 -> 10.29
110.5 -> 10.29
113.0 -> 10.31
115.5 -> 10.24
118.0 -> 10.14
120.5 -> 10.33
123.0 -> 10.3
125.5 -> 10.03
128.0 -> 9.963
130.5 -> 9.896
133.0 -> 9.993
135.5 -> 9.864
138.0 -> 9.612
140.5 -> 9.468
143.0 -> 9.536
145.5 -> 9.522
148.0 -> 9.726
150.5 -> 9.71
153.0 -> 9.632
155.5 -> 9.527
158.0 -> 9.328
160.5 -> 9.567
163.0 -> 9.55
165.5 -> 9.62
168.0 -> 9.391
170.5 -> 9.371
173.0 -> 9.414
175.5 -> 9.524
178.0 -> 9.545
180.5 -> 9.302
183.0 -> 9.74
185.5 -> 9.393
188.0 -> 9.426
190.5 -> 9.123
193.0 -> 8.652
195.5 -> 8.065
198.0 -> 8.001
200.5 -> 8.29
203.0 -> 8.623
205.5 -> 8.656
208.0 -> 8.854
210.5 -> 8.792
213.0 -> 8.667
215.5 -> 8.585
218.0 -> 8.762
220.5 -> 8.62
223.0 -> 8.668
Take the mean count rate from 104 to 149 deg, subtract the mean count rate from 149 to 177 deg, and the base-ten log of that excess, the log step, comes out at -0.33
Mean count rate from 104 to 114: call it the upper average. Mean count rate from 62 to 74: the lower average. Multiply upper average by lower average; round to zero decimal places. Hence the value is 108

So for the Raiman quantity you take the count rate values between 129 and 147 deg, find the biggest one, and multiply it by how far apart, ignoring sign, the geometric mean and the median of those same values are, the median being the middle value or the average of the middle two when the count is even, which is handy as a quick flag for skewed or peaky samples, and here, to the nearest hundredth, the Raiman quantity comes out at 0.85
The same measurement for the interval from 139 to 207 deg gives 1.87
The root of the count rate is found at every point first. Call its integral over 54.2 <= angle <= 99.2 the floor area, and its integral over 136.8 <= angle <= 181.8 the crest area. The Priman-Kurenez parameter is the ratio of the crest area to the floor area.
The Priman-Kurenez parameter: 0.959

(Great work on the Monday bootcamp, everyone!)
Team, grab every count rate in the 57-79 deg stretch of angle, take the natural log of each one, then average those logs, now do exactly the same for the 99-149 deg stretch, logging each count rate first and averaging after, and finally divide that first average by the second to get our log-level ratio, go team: 1.021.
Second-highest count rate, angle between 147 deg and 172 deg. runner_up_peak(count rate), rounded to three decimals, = 9.710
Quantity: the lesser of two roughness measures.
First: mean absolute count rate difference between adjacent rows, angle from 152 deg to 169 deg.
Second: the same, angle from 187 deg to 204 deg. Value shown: 0.14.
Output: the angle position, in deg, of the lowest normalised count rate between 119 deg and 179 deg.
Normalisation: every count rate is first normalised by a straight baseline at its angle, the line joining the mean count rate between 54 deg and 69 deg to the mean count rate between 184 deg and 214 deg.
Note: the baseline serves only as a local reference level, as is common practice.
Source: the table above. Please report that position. 140.5 deg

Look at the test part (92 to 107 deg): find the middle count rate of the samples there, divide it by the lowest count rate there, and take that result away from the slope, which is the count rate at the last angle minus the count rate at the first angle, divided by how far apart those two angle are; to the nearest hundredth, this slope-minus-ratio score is -1.03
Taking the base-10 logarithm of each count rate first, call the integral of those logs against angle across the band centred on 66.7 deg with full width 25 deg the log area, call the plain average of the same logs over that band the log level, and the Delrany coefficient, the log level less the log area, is -24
